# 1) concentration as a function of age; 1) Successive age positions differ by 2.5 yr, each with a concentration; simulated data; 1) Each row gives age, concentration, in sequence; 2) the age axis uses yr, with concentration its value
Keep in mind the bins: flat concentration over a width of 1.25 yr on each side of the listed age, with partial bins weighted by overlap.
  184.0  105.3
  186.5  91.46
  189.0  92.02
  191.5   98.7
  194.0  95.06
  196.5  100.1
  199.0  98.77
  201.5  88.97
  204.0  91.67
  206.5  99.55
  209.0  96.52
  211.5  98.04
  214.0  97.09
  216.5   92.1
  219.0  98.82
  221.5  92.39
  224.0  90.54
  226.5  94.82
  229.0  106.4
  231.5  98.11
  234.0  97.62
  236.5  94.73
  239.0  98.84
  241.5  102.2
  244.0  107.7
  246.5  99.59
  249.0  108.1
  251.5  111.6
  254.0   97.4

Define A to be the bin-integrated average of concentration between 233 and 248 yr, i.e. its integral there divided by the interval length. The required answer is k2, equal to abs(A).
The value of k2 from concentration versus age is 100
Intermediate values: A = 100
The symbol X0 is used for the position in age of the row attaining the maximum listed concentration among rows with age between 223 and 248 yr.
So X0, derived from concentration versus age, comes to 244.0 yr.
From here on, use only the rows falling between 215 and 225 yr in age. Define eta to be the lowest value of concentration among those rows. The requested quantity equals 90.54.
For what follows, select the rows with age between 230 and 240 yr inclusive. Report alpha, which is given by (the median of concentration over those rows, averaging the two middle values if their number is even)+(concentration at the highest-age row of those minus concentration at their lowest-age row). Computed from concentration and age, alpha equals 99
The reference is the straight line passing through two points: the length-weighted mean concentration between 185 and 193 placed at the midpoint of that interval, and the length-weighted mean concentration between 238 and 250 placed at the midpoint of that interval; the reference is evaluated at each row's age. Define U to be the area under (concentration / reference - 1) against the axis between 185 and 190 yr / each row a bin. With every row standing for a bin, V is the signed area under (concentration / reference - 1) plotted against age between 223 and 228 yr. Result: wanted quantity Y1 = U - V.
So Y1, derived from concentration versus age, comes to 0.25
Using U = -0.1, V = -0.34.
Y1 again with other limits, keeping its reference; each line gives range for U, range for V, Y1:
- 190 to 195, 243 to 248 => 0.08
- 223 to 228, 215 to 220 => -0.16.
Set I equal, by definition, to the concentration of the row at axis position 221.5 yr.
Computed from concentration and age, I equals 92.39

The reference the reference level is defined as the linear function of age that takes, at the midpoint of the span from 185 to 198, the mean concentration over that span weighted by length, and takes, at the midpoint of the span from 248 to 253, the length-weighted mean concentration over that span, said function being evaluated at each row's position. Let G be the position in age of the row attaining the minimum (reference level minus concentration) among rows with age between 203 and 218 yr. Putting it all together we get 206.5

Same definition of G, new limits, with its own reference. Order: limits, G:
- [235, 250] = 244.0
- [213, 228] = 219.0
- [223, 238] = 229.0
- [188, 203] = 196.5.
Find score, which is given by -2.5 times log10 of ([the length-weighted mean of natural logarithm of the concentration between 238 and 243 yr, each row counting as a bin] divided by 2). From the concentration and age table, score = -0.908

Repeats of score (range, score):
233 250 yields -0.908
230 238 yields -0.899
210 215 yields -0.900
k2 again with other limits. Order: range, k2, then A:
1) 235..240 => 97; 97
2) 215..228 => 94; 94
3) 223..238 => 97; 97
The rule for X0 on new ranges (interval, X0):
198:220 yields 206.5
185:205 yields 196.5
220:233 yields 229.0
